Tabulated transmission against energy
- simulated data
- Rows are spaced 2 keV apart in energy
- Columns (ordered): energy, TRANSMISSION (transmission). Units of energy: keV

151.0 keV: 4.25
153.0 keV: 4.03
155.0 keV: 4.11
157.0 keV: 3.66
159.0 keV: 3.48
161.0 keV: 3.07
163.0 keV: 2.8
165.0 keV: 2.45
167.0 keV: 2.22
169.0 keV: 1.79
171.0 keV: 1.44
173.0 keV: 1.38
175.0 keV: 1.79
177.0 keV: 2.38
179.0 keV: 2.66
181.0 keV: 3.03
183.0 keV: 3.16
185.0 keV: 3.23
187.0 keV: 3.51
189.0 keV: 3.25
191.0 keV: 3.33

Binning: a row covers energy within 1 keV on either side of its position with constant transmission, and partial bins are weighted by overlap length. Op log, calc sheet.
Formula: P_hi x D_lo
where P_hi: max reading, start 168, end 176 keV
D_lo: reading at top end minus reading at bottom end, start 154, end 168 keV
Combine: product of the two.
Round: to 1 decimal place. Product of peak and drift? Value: -3.4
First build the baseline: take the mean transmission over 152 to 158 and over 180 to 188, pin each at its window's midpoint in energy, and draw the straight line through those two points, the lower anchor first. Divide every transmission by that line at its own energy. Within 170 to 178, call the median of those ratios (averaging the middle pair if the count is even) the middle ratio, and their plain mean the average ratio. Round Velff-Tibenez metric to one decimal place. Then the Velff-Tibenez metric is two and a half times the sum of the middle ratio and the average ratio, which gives 2.4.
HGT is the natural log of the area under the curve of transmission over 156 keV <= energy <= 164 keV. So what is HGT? 3.26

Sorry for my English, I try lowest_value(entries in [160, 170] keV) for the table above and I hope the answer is 1.79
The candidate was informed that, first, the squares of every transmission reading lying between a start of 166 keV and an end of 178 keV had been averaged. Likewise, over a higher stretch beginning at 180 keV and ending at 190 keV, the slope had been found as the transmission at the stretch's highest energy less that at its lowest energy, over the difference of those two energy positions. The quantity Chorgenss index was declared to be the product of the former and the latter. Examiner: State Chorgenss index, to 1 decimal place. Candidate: 0.1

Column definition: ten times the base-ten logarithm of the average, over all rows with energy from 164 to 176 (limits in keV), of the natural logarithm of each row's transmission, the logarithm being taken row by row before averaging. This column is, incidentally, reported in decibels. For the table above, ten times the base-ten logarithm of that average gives -2.3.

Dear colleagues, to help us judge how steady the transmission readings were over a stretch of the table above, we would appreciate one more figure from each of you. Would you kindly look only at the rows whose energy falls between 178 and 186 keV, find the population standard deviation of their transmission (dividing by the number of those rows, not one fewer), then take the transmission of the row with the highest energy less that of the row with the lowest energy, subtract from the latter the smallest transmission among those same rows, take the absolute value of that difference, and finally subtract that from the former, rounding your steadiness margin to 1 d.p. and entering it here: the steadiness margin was -1.9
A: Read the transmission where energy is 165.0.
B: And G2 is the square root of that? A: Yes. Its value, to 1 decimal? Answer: 1.6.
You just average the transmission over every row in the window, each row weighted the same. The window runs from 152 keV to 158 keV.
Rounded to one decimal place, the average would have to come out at 3.9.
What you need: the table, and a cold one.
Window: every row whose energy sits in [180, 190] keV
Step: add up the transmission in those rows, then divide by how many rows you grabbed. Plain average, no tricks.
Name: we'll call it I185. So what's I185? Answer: 3.2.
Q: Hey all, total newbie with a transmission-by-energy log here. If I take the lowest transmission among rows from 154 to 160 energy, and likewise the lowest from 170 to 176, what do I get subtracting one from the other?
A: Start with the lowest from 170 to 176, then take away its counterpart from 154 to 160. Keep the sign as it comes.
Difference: -2.1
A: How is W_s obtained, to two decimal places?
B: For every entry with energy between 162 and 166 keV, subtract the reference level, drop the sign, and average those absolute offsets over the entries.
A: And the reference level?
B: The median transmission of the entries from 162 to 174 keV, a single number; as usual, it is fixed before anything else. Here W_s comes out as 0.62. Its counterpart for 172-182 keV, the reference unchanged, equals 0.58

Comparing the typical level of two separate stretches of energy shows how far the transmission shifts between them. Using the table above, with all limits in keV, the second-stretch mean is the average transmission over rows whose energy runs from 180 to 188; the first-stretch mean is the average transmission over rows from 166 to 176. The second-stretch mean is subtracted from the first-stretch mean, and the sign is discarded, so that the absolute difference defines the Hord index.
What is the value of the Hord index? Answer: 1.5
